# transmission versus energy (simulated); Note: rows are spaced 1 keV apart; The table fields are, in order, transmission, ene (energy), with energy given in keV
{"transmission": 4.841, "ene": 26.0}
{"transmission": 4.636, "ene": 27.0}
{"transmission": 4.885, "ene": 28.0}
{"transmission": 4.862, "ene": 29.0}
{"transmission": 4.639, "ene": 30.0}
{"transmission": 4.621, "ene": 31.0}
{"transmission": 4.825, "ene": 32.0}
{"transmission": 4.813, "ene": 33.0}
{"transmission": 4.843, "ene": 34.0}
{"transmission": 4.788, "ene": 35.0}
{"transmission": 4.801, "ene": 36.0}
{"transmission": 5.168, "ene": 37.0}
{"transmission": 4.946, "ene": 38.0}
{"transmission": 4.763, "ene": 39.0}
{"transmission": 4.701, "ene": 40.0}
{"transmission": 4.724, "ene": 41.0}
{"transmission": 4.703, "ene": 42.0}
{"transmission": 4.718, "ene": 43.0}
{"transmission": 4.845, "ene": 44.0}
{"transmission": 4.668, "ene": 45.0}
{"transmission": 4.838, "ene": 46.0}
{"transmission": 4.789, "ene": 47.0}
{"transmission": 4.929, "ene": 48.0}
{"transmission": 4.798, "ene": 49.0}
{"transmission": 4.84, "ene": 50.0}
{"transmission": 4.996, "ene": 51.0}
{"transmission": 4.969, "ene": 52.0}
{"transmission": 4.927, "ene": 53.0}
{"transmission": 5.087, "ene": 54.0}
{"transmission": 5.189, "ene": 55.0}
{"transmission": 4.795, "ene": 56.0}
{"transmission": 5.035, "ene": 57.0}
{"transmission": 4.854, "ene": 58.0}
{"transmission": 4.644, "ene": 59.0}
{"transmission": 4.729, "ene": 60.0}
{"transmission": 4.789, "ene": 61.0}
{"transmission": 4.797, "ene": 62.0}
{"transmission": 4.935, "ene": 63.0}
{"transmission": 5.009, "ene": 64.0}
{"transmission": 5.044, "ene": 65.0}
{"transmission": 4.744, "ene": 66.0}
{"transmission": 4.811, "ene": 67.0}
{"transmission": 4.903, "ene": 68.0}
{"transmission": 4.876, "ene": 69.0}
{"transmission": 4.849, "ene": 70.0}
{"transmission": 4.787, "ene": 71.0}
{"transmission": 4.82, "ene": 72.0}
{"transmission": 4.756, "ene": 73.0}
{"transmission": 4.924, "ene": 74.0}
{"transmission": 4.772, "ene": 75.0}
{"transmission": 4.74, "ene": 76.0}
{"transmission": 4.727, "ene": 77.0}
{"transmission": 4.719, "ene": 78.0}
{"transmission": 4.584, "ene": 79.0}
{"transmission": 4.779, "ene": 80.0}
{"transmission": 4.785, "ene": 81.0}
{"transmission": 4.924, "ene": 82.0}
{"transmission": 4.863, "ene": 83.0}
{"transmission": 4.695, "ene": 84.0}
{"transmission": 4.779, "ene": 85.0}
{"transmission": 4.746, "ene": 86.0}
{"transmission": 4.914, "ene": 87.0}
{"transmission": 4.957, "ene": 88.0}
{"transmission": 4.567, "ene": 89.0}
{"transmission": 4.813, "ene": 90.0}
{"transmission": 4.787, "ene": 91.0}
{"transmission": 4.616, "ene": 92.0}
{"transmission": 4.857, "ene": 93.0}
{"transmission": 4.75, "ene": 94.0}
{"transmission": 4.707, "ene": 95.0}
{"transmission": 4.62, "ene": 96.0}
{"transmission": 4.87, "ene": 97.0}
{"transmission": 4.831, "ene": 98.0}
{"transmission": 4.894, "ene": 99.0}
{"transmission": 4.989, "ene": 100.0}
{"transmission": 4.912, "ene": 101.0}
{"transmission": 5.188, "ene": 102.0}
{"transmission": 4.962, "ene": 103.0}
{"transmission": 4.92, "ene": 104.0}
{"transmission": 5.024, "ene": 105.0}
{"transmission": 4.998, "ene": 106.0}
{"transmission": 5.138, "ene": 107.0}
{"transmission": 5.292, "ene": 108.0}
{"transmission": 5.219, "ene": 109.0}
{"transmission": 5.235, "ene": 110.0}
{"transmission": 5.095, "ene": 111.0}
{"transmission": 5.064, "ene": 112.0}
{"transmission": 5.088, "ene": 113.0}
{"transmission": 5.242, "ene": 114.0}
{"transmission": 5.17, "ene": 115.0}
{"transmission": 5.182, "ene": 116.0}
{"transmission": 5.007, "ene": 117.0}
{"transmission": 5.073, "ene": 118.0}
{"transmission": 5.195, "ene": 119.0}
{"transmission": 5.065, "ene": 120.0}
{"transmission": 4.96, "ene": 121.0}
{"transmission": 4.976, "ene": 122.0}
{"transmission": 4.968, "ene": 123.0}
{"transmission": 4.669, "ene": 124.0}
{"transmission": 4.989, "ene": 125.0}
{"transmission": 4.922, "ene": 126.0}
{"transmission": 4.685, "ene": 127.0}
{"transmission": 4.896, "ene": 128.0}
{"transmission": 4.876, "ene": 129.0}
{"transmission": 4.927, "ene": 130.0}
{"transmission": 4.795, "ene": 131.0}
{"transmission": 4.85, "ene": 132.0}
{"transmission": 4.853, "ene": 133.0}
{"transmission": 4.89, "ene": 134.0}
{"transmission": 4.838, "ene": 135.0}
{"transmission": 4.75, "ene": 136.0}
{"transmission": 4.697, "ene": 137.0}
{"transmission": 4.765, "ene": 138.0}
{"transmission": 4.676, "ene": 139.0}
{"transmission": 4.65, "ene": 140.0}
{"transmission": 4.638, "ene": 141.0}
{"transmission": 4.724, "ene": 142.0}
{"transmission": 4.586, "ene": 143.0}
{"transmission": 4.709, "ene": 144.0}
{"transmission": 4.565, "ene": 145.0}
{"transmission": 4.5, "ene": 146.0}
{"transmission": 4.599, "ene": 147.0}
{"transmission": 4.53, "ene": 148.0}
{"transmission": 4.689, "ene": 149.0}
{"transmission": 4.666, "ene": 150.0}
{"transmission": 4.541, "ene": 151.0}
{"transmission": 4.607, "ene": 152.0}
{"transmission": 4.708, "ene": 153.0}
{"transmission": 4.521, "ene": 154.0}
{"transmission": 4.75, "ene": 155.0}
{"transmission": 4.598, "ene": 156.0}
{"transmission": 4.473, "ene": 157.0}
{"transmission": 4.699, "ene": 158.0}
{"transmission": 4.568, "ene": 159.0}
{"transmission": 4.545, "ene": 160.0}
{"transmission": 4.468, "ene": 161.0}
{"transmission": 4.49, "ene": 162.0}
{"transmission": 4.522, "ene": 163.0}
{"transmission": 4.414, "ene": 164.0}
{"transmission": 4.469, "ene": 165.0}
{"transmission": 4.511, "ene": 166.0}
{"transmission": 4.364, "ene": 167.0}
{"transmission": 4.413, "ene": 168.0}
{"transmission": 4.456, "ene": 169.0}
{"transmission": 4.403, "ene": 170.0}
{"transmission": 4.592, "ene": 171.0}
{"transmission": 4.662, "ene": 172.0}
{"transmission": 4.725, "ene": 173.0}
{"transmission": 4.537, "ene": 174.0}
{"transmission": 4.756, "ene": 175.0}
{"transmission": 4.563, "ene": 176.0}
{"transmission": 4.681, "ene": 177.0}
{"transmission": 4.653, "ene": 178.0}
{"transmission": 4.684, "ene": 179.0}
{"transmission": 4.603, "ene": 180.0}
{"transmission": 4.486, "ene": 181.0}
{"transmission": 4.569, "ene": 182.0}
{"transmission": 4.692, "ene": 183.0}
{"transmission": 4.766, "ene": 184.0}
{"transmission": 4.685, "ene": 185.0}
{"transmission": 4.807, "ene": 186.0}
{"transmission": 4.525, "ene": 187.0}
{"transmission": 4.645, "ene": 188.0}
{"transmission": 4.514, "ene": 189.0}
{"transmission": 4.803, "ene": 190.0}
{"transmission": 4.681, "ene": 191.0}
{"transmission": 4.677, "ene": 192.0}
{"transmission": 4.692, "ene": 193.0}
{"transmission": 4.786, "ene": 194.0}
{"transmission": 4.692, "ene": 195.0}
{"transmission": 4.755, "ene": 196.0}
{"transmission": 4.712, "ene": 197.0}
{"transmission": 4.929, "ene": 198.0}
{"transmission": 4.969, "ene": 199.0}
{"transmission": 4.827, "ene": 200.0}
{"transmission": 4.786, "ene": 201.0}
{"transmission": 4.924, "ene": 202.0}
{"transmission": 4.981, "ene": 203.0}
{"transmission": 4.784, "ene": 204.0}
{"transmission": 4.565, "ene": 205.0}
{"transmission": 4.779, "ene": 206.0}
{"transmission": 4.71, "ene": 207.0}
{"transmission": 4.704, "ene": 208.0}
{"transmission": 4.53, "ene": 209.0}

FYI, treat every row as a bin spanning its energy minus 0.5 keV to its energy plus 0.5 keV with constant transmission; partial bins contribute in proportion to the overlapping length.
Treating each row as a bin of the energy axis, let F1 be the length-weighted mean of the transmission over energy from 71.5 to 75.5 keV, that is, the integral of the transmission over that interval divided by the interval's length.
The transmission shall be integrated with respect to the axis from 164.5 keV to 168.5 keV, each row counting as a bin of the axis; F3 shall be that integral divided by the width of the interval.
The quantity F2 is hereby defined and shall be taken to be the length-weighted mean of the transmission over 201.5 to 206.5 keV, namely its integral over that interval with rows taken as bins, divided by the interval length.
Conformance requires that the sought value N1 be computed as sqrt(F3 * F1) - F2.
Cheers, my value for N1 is -0.2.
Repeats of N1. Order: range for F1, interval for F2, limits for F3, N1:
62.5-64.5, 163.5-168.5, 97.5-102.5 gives 0.5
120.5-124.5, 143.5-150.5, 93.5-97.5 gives 0.2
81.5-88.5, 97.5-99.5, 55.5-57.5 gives 0.0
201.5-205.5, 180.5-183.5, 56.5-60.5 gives 0.2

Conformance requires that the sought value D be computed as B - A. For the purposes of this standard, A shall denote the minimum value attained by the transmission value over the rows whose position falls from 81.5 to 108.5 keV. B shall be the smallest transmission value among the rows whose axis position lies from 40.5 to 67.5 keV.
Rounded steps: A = 4.567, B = 4.644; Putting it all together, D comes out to 0.08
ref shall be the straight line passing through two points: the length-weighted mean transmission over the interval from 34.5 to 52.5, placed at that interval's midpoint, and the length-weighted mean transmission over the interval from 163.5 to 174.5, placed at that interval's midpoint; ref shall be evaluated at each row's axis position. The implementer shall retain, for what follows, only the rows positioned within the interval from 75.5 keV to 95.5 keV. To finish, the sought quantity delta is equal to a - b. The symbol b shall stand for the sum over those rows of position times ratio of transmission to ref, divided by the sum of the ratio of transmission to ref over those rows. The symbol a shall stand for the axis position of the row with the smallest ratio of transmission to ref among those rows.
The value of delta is -6.5 keV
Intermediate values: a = 79.0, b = 85.5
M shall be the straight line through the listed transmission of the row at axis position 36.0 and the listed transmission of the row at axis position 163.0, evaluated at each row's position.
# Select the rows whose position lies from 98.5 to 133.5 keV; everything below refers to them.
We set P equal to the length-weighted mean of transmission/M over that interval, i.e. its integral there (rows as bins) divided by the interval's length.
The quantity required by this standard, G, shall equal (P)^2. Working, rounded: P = 1.08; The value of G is 1.17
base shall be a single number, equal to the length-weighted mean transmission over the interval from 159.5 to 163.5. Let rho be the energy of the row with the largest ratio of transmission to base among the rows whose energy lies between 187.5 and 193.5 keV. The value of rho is 190.0 keV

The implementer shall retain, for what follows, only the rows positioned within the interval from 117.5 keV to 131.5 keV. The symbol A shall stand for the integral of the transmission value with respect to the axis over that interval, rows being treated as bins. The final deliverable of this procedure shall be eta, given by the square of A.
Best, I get 4760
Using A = 69.0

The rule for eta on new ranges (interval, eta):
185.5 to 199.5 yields 4381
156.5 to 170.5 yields 3943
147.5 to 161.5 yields 4143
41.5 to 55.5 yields 4664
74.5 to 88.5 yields 4487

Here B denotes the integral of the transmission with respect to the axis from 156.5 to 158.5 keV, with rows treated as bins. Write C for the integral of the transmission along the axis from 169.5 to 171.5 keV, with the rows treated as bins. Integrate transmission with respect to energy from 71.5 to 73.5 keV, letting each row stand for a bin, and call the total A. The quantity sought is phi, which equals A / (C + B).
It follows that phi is 0.527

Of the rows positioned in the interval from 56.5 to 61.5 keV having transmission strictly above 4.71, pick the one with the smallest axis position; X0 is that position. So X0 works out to 57.0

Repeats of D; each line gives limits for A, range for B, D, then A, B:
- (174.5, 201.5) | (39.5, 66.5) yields 0.16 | 4.486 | 4.644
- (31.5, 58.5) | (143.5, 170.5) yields -0.30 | 4.668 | 4.364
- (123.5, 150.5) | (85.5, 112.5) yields 0.07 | 4.5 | 4.567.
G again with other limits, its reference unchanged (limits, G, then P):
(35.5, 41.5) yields 1.02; 1.01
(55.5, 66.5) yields 1.05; 1.02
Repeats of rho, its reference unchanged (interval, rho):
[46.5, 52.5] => 51.0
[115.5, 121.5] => 119.0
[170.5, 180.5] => 175.0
